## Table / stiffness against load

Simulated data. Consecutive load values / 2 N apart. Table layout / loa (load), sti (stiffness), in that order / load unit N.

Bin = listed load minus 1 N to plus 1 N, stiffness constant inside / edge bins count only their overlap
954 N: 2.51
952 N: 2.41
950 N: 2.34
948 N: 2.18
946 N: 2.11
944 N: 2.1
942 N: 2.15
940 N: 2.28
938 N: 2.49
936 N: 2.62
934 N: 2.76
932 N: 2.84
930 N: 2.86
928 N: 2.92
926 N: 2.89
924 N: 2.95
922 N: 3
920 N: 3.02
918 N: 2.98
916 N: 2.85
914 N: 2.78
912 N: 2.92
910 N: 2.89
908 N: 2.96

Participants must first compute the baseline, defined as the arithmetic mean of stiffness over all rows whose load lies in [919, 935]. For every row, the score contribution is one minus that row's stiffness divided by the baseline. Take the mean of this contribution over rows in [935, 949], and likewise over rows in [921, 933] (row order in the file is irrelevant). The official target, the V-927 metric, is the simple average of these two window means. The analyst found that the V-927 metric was 0.11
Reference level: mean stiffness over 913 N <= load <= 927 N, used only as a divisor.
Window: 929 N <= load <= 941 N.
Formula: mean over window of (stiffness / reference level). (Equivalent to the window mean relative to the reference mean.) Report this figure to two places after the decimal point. 0.90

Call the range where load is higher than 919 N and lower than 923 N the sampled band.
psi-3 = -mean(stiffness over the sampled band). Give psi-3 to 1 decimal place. -3.0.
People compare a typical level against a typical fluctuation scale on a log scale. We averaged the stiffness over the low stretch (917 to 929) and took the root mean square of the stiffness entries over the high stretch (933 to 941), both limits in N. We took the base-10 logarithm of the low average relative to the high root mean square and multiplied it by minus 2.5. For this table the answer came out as -0.16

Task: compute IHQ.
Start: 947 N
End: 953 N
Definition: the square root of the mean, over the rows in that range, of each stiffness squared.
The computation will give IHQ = 2.3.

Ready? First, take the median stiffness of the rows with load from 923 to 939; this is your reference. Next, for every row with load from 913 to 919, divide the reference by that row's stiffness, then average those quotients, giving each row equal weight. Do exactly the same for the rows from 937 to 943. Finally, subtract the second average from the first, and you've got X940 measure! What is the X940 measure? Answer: -0.25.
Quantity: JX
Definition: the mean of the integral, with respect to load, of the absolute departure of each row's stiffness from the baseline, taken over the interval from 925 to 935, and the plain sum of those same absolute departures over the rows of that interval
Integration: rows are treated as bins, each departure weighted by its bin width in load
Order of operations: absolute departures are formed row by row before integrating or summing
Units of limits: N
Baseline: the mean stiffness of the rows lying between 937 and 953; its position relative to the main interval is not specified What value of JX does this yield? 4.5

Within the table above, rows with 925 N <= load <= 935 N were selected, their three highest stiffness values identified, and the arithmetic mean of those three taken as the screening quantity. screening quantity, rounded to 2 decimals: 2.89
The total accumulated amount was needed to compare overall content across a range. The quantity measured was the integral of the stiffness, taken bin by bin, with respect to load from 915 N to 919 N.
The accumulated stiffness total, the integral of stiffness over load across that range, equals 11.7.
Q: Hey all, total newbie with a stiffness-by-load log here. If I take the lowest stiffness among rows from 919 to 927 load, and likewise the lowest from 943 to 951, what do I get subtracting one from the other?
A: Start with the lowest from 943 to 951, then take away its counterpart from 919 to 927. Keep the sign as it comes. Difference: -0.79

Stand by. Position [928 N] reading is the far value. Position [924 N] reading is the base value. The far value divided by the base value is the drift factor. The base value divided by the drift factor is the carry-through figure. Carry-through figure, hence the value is 3.0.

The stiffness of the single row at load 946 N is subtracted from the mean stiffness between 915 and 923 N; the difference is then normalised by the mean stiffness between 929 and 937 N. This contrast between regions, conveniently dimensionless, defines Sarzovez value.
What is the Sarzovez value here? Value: 0.31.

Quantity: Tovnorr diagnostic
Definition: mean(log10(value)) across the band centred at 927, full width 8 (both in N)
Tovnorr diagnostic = 0.46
